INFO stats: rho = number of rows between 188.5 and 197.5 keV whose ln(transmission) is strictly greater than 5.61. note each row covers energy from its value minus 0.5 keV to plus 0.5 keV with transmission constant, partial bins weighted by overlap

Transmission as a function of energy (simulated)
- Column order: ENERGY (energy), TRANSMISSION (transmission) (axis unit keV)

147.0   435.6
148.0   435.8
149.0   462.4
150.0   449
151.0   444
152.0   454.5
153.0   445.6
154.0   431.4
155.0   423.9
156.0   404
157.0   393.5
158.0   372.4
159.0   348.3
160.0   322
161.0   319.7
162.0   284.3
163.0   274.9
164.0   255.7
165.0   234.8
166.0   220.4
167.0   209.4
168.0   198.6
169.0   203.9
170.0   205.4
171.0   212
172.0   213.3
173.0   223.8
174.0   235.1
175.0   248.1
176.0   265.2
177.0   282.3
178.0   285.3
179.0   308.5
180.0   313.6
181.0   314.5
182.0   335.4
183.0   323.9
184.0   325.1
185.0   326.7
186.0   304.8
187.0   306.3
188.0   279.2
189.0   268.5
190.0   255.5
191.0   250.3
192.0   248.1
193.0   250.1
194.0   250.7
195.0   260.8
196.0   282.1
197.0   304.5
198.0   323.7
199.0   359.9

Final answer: 2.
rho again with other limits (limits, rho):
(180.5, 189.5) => 8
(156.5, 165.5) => 7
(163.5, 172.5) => 0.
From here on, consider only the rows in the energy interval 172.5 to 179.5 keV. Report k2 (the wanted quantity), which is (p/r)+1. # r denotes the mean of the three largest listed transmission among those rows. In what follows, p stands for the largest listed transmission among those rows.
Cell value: 2.06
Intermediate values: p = 308.5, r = 292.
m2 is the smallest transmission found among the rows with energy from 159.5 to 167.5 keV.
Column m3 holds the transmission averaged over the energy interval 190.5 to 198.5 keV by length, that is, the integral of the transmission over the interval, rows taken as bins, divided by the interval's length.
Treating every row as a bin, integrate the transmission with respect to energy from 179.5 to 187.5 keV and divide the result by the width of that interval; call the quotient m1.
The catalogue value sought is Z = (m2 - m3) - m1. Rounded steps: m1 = 319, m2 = 209.4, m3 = 271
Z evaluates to -381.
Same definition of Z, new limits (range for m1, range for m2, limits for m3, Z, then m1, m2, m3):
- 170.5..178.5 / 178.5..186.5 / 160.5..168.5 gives -191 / 246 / 304.8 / 250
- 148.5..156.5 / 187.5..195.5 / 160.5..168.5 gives -441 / 439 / 248.1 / 250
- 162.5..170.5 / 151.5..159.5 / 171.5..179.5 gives -135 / 225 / 348.3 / 258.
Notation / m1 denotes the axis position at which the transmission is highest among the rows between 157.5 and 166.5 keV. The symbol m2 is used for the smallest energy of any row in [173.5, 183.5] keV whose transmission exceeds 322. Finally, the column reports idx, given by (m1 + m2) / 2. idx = 170 keV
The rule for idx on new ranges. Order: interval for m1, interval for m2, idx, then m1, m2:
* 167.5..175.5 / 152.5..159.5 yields 164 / 175.0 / 153.0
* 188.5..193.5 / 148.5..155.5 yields 169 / 189.0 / 149.0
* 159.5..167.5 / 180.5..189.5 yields 171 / 160.0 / 182.0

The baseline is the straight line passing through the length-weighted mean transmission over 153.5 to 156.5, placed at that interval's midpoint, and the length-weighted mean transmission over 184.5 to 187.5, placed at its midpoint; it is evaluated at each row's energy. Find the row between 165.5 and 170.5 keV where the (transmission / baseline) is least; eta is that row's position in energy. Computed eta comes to 168.0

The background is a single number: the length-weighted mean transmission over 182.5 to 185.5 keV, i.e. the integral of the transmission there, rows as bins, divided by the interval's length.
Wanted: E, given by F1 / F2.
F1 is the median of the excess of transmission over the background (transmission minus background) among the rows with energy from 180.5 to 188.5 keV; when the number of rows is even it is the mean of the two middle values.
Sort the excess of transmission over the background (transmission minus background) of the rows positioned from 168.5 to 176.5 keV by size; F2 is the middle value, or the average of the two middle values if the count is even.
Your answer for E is 0.1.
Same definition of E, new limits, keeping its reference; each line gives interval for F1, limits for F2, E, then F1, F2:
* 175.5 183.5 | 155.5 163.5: -1.4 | -14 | 10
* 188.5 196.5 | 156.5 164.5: 16.5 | -72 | -4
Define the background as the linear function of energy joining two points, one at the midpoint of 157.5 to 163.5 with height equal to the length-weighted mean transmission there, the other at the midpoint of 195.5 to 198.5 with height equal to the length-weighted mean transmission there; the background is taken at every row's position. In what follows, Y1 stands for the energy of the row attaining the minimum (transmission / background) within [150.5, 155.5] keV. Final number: 155.0 keV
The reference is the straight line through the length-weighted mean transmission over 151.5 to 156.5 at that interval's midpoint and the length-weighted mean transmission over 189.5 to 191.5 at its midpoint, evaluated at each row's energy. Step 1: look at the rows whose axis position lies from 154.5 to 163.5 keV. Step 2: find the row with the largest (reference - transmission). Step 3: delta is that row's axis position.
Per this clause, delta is 163.0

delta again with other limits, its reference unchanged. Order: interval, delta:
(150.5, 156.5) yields 156.0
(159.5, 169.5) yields 168.0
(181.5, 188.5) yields 188.0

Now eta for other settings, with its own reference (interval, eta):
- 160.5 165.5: 165.0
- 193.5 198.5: 194.0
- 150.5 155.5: 155.0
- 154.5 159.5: 159.0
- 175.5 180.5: 176.0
